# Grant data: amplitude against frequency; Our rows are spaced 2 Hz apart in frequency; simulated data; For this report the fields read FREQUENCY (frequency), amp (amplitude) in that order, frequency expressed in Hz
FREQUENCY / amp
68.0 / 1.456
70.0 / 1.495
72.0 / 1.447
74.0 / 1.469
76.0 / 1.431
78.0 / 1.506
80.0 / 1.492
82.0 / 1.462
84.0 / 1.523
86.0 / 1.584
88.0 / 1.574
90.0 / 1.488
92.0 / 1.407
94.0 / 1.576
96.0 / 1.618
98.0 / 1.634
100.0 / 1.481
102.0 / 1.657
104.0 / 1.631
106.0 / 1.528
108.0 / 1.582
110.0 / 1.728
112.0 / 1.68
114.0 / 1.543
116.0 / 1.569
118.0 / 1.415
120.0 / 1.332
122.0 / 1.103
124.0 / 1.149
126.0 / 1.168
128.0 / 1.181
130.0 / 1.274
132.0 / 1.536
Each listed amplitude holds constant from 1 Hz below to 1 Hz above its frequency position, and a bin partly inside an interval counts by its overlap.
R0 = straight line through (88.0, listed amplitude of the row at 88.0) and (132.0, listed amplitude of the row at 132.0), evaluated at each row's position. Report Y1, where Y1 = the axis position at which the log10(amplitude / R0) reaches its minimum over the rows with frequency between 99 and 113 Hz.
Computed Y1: 100.0 Hz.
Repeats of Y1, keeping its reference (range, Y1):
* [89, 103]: 92.0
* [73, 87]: 76.0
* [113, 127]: 122.0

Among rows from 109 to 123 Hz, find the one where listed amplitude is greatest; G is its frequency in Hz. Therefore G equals 110.0 Hz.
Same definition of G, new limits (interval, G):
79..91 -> 86.0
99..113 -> 110.0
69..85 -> 84.0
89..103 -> 102.0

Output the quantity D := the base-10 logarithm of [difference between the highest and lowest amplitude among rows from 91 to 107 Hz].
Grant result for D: -0.60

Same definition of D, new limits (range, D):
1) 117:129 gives -0.51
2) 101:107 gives -0.89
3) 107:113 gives -0.84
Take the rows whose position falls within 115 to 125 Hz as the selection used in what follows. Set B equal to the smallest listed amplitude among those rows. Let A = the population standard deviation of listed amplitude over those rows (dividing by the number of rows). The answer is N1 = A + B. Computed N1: 1.27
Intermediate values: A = 0.17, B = 1.103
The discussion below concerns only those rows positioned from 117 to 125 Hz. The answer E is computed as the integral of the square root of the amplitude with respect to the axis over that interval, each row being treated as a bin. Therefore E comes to 9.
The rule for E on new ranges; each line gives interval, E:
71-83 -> 15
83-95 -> 15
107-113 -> 8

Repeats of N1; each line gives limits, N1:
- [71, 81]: 1.46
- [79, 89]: 1.51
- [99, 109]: 1.55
